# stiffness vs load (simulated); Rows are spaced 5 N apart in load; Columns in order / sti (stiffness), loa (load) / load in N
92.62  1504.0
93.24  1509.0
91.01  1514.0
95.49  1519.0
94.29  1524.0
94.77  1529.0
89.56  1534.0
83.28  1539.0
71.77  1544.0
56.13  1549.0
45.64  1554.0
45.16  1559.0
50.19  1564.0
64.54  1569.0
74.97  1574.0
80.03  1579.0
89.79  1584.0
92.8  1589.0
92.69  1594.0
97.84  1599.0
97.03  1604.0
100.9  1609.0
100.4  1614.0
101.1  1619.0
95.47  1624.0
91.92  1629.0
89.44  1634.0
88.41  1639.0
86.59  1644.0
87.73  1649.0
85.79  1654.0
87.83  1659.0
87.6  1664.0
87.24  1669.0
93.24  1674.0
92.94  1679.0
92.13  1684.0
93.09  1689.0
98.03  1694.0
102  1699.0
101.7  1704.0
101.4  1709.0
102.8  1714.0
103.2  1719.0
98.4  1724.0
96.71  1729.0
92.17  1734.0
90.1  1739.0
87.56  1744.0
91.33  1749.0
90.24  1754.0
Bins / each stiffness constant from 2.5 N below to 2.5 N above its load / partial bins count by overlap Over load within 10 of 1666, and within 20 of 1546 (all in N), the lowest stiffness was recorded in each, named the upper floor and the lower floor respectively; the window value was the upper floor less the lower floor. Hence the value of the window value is 42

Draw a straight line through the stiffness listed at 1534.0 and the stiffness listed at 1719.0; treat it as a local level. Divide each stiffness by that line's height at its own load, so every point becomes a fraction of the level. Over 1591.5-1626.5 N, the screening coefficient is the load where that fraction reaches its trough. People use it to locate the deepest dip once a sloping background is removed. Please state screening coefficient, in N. 1594.0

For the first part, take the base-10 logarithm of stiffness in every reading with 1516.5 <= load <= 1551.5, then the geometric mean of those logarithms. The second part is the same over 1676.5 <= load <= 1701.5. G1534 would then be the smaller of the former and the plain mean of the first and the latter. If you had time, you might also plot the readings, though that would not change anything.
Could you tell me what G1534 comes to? 1.91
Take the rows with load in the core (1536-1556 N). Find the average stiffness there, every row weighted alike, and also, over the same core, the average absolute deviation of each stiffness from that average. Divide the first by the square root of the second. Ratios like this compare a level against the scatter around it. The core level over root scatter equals 18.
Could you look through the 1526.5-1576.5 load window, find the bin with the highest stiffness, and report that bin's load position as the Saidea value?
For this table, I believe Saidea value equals 1529.0 N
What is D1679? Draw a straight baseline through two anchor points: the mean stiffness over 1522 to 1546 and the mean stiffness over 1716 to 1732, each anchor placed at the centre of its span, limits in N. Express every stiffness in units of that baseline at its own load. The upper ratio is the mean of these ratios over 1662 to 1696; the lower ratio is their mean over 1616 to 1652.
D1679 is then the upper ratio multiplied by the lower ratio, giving 0.94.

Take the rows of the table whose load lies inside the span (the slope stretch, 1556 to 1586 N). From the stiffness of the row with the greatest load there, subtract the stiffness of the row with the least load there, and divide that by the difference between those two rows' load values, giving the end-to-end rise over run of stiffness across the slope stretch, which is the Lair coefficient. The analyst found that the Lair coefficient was 1.8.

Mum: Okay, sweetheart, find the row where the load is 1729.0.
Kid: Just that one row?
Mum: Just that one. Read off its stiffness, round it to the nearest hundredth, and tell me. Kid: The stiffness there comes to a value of 96.71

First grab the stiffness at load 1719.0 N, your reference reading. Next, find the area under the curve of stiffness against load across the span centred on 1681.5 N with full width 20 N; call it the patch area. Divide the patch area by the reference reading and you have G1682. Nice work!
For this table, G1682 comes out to 18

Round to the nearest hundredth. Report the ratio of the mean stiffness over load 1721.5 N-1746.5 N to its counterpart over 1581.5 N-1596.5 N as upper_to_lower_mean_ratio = 1.01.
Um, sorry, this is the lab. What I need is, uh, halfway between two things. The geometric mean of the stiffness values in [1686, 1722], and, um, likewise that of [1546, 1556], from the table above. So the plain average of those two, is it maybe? 75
